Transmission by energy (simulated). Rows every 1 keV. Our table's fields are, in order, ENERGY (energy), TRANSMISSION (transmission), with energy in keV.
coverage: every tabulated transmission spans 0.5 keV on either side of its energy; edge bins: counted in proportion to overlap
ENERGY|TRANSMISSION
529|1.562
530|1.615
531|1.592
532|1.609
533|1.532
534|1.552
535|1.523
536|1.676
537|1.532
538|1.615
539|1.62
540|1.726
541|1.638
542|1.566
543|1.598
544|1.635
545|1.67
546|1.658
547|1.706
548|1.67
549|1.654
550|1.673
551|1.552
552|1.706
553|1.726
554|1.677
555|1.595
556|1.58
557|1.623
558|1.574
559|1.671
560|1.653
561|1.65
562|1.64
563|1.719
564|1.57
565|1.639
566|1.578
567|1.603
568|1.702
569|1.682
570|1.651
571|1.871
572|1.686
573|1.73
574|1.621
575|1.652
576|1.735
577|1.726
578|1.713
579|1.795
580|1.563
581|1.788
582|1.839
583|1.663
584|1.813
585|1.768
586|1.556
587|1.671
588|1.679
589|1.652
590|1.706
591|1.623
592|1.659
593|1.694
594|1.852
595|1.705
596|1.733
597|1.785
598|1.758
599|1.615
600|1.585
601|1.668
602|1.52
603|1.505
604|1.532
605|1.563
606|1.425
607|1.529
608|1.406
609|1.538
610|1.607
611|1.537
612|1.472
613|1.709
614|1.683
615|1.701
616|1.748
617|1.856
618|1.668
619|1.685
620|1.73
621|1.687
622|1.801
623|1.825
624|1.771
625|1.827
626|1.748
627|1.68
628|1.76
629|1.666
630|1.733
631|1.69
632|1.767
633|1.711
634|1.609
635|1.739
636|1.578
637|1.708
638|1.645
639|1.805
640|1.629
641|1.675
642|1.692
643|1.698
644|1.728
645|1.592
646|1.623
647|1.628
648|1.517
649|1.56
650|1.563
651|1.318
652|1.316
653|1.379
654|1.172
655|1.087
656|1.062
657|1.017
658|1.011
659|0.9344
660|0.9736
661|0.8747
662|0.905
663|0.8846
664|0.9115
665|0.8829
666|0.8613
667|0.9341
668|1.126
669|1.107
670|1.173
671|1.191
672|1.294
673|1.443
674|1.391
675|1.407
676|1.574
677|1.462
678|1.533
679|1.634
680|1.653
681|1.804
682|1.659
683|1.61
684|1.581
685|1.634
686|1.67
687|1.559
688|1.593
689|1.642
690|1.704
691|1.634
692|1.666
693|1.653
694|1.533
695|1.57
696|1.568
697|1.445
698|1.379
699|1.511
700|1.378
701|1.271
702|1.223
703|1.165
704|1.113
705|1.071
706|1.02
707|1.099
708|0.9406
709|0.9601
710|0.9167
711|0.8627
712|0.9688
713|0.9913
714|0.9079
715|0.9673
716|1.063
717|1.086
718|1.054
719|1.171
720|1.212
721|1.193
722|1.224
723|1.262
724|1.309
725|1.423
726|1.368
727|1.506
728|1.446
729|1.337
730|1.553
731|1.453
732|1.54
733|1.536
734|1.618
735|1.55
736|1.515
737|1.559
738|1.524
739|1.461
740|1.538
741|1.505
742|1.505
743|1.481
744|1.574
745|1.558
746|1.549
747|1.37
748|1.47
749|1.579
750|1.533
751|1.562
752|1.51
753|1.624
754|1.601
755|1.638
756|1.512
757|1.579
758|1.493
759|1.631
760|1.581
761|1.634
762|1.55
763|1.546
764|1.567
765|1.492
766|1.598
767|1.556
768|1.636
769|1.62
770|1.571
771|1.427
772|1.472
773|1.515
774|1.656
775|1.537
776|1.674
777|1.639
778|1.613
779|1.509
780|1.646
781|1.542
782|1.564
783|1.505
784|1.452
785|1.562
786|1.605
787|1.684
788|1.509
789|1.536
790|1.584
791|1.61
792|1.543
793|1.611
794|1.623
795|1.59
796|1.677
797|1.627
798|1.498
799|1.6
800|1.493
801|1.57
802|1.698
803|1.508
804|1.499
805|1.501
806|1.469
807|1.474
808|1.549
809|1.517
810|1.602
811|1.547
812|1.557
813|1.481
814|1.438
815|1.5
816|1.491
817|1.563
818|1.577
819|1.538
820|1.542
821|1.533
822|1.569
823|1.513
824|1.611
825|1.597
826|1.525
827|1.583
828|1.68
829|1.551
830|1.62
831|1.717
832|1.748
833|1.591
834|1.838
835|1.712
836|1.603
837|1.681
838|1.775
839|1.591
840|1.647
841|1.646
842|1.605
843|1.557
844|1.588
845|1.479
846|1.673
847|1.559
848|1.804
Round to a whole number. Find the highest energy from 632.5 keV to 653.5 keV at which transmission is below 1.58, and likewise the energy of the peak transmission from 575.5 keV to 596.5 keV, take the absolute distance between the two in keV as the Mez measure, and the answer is 59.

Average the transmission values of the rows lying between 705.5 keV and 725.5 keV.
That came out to 1.08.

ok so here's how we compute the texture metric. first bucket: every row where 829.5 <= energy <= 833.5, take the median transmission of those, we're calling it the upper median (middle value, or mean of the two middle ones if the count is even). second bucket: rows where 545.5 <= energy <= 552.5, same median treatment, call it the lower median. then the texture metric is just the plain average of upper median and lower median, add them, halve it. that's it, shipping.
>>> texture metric 1.67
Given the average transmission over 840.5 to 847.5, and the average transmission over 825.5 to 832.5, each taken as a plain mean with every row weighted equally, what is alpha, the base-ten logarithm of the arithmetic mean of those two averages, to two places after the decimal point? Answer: 0.21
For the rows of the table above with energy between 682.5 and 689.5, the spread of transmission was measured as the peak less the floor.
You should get 0.11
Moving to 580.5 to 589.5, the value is 0.28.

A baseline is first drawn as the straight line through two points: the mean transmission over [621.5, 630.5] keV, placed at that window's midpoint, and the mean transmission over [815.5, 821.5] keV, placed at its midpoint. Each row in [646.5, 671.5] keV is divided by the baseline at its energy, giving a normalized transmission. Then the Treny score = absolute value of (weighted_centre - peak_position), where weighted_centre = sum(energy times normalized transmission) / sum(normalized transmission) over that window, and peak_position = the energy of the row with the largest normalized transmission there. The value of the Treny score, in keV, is 11.0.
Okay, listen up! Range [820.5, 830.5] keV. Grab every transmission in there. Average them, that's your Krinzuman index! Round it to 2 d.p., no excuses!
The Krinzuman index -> 1.58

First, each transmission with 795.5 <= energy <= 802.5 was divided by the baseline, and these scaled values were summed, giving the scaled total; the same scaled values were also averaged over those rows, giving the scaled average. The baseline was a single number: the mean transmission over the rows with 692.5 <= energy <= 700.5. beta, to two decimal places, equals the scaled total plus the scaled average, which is 8.48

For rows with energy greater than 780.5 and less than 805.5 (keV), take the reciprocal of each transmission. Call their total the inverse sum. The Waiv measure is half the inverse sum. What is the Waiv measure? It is 8.0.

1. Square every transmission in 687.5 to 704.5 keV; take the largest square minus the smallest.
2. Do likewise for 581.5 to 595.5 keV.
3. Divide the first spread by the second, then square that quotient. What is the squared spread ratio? 2.7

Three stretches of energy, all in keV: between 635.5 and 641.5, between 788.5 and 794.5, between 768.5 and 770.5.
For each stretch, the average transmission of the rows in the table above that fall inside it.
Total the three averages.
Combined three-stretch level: 4.85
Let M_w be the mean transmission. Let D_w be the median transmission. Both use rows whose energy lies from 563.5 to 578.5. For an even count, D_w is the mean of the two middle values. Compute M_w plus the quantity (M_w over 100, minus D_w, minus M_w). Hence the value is -1.67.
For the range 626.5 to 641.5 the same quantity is -1.67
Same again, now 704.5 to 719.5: -0.98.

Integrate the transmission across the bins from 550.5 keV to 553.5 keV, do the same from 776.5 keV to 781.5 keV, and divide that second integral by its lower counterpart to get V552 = 1.6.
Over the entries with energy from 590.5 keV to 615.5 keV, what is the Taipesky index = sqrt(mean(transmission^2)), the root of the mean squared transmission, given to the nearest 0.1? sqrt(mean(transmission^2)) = 1.6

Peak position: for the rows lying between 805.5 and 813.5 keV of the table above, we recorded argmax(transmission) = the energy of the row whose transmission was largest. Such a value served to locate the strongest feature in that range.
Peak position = 810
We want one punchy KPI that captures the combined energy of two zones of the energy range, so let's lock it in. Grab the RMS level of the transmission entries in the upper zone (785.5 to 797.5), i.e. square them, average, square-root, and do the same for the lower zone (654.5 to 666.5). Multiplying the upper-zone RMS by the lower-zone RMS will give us 1.5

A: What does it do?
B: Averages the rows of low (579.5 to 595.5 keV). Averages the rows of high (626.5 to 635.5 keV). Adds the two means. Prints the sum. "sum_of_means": 3.41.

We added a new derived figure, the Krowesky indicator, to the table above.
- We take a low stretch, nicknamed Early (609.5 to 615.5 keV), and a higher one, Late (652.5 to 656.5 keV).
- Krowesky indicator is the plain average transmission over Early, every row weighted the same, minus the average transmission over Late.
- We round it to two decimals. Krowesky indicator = 0.44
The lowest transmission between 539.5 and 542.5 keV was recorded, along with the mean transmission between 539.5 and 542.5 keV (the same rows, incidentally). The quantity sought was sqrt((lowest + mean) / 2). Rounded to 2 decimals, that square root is 1.27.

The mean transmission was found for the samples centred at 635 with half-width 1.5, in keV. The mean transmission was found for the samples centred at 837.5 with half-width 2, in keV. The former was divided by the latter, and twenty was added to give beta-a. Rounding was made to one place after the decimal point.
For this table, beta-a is 21.0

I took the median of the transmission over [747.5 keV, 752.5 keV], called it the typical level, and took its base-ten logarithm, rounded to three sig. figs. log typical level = 0.186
